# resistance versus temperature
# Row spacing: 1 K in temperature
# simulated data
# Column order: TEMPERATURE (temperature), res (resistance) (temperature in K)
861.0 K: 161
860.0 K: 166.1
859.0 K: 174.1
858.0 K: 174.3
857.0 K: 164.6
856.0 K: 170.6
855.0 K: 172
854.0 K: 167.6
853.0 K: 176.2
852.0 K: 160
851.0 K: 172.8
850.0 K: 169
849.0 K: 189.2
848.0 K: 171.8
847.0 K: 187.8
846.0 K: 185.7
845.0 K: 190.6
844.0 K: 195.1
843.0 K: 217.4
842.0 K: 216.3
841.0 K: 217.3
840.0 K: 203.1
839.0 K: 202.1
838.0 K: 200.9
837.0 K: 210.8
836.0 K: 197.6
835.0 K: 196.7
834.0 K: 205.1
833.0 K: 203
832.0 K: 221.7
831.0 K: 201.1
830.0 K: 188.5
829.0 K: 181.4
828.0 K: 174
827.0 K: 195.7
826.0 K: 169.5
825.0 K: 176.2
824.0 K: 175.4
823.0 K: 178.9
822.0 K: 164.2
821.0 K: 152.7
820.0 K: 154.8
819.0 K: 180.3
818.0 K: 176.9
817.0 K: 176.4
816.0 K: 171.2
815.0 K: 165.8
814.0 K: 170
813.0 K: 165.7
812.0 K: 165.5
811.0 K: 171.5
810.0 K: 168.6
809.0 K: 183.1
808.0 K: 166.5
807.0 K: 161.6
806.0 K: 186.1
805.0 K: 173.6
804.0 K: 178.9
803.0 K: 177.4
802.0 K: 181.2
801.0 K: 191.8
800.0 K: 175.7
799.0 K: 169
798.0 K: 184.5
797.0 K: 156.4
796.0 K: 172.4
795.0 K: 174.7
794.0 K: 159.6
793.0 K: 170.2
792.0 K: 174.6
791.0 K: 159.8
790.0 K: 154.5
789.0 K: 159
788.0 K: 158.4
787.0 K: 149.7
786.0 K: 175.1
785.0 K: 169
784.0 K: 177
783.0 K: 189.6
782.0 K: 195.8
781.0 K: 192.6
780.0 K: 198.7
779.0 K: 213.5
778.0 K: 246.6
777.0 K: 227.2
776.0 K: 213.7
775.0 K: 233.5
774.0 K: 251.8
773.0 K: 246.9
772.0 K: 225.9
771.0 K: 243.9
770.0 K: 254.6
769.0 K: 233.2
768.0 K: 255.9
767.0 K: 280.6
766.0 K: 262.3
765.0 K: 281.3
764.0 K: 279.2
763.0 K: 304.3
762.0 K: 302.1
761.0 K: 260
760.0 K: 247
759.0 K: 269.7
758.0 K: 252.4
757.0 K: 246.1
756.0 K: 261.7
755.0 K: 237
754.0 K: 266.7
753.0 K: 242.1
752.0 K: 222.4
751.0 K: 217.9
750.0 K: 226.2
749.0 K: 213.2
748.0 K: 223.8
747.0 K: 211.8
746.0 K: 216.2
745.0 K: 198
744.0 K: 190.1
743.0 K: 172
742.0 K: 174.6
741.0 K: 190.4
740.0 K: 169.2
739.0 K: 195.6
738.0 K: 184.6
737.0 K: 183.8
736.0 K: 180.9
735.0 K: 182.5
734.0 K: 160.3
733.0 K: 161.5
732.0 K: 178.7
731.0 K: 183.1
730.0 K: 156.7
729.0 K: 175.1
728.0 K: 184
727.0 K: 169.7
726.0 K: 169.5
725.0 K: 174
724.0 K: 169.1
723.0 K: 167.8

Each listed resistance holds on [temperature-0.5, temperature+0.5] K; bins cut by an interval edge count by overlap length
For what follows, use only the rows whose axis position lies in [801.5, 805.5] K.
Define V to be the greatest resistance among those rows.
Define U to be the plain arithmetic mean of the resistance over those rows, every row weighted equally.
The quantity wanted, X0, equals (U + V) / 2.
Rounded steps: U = 178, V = 181.2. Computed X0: 179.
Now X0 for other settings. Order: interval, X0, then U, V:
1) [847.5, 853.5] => 181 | 173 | 189.2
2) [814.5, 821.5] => 174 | 168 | 180.3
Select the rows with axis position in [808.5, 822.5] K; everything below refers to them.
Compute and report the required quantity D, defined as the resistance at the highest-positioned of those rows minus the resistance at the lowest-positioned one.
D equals -19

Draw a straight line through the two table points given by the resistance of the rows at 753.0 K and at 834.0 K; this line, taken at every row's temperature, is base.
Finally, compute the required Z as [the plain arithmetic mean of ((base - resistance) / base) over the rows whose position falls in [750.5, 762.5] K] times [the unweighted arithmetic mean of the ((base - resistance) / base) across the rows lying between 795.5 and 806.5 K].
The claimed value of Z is -0.010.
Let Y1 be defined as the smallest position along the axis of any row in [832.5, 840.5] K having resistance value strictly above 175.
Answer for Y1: 833.0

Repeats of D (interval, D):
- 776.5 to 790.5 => -73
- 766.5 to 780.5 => -82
